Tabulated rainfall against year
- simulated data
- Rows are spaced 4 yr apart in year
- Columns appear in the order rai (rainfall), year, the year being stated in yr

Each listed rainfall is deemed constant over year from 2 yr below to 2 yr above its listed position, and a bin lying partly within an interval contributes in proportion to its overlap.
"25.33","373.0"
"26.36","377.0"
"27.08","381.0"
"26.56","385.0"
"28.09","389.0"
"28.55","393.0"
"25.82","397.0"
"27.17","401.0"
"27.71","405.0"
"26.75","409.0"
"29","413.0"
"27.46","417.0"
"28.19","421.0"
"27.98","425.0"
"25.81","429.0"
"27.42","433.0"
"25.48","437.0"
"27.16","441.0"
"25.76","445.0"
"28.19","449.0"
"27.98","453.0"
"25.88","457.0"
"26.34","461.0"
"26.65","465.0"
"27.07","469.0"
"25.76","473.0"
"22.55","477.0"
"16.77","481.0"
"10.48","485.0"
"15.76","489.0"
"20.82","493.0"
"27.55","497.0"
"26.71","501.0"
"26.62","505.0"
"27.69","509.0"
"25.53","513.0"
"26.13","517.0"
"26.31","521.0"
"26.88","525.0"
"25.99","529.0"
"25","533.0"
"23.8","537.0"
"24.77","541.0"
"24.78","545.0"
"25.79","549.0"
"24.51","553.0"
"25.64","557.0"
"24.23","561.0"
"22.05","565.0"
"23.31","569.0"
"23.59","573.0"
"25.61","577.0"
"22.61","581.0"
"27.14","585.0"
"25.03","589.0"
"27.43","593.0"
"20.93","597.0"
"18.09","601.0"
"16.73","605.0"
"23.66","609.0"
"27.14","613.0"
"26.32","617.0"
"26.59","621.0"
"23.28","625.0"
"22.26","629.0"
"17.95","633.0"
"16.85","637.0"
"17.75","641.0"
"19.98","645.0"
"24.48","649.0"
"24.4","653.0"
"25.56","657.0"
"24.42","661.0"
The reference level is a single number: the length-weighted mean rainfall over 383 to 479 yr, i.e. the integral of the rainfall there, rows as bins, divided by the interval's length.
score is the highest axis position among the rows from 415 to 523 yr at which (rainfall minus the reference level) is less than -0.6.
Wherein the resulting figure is 517.0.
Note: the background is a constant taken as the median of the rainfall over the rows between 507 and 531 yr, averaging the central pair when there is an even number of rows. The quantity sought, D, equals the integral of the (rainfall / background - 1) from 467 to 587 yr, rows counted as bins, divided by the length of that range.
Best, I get -0.08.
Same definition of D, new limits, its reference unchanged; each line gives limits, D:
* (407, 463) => 0.03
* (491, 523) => -0.01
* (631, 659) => -0.20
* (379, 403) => 0.04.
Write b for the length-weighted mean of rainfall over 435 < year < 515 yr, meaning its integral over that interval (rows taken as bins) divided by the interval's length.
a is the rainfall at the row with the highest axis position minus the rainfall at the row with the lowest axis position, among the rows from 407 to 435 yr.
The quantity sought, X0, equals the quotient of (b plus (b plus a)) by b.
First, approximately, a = 1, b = 24.3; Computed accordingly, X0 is 2.03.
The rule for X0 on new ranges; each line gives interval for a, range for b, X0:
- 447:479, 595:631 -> 1.75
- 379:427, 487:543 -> 2.04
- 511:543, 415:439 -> 1.97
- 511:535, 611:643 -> 1.98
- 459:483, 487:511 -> 1.60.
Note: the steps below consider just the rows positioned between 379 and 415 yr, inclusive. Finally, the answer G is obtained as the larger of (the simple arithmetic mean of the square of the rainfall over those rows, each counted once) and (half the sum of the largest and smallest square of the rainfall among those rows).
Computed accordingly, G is 754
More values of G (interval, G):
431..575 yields 620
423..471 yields 722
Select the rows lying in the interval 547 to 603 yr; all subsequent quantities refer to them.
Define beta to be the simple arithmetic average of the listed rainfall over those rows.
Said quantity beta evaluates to 24.0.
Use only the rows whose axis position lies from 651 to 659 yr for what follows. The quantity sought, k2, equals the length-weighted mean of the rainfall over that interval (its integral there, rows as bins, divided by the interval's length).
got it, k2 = 25.0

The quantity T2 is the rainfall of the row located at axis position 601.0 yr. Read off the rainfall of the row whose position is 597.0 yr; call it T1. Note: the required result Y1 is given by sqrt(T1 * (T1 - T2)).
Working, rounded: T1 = 20.93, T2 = 18.09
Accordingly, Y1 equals 7.7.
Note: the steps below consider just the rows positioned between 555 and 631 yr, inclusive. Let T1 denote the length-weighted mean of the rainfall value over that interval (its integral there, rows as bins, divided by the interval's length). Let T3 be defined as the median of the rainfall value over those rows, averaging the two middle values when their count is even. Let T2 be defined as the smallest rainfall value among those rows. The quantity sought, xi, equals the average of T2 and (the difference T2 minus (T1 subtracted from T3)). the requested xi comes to 17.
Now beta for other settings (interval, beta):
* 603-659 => 22.4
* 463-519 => 23.3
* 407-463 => 27.1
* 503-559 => 25.7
